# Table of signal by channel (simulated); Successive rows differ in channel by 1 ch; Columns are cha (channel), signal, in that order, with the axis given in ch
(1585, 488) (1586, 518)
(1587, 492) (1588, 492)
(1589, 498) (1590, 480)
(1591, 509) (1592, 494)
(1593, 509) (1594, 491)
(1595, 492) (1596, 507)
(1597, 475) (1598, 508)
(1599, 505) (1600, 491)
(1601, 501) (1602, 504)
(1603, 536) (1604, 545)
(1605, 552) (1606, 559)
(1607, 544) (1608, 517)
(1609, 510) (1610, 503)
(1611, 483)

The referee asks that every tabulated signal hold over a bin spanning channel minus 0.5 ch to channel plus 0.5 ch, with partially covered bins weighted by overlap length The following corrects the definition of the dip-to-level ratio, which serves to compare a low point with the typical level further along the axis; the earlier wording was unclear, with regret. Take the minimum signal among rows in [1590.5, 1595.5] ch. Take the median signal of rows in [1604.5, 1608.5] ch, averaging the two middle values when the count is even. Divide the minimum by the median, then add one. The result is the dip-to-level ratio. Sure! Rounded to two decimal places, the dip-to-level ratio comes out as 1.90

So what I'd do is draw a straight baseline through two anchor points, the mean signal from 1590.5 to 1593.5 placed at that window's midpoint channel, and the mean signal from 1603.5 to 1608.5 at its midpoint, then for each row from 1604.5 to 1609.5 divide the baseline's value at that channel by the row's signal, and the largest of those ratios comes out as 1.08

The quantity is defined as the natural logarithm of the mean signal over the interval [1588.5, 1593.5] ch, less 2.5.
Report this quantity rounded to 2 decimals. 3.71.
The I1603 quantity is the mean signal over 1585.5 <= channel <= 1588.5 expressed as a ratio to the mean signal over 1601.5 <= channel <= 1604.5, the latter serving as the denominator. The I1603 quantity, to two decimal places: 0.95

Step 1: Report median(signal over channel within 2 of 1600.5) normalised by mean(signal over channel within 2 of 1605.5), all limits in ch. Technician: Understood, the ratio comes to 0.91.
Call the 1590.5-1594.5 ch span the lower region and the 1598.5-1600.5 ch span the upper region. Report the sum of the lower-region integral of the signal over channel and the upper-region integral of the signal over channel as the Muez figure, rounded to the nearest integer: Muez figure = 2999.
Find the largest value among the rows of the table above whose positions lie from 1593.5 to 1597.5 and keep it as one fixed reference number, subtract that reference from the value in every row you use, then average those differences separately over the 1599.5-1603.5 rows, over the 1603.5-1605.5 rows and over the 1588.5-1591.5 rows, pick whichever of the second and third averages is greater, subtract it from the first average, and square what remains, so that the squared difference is 1640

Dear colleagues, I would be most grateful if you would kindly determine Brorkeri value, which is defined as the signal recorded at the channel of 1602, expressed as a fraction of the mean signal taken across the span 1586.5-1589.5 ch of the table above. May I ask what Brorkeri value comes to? 1.02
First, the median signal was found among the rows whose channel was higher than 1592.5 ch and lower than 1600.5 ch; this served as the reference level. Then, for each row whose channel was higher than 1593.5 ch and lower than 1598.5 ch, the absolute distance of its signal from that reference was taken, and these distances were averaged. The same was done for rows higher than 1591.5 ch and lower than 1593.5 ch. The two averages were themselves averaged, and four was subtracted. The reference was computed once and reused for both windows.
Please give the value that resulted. 5.3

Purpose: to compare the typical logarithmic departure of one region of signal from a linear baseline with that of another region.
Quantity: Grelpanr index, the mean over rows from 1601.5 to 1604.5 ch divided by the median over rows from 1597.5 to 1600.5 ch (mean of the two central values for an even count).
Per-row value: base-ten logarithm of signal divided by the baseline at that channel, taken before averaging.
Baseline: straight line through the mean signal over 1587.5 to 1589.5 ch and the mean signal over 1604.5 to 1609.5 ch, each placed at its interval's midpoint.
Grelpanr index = 0.0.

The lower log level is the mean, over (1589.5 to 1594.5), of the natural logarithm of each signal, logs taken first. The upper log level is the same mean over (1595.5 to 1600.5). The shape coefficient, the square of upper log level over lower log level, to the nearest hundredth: 1.00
